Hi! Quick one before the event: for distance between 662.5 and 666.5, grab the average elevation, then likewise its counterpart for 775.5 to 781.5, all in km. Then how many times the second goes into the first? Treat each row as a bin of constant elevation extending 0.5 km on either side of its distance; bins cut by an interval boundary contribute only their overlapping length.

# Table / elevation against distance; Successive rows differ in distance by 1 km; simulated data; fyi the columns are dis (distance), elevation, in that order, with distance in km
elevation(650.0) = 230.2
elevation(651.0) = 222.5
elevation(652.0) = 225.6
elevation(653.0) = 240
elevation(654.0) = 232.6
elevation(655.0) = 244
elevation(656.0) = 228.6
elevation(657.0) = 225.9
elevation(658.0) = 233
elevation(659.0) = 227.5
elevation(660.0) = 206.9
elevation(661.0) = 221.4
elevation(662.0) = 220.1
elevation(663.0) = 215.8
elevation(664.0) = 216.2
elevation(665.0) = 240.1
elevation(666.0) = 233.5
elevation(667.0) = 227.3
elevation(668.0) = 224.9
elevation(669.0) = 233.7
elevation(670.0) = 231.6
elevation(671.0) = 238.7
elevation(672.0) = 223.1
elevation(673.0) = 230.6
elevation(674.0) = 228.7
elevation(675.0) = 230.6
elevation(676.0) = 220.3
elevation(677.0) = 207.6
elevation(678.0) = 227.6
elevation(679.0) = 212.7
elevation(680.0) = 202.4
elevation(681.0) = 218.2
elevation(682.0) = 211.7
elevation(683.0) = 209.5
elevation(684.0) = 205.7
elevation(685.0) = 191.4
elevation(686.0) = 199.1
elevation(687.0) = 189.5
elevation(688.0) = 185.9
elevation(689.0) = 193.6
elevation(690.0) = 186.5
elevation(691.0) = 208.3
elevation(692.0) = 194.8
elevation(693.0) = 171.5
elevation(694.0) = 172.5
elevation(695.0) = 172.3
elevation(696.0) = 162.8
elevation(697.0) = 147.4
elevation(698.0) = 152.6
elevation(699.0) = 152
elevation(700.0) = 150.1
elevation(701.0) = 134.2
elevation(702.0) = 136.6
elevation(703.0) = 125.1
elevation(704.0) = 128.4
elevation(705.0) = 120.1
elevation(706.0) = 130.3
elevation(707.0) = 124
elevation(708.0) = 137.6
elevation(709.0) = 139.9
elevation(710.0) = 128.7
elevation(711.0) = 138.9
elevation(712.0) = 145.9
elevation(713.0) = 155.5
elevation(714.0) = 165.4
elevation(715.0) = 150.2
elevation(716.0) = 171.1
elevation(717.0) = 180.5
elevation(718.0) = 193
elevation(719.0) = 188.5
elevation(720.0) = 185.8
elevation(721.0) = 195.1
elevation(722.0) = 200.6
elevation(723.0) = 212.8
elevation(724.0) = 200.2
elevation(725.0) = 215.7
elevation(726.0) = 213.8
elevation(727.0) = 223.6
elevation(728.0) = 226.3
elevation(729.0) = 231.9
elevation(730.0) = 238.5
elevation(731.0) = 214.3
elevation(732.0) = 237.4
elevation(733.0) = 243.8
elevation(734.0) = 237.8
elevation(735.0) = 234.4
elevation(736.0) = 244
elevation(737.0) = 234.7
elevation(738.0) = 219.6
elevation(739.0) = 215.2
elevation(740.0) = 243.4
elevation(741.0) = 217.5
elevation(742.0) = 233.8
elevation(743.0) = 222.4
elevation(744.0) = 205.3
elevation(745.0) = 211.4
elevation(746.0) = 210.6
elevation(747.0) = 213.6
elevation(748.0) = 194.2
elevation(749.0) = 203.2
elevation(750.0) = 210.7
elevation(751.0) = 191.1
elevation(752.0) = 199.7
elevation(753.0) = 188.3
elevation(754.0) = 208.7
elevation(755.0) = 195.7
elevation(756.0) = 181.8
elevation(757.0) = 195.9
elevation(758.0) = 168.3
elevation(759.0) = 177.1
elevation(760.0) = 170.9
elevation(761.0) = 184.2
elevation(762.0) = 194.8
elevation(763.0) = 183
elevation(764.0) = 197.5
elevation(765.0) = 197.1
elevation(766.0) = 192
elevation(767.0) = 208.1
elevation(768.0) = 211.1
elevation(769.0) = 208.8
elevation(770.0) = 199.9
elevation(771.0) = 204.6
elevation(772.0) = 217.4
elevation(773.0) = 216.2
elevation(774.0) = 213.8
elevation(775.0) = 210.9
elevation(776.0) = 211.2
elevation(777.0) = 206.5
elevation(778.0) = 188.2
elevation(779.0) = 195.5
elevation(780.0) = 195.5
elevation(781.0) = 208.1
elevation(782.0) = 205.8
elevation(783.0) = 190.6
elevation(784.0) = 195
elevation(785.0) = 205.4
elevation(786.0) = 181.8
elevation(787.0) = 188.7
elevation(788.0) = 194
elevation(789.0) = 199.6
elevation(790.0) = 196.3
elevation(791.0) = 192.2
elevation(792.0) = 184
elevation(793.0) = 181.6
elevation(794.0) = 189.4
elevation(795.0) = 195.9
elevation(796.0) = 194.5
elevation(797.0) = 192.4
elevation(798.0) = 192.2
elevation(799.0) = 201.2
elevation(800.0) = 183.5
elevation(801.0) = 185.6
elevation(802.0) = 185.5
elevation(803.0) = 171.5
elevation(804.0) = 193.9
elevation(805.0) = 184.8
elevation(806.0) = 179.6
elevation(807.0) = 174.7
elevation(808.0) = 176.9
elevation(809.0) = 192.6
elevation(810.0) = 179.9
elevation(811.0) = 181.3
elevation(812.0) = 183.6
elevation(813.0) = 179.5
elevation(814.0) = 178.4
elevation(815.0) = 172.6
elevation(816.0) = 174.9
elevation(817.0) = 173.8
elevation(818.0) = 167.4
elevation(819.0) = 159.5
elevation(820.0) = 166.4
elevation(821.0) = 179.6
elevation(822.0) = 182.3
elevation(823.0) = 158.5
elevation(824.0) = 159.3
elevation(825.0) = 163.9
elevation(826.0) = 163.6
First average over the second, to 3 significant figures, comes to 1.13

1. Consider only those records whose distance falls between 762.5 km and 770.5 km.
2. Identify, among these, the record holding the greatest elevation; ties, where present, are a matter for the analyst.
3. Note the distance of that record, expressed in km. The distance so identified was 768.0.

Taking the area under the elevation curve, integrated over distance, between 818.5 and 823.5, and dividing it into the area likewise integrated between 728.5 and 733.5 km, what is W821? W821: 1.4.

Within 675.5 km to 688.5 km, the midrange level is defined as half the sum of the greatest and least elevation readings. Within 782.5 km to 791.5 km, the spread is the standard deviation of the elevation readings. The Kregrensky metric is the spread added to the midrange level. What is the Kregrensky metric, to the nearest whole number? 213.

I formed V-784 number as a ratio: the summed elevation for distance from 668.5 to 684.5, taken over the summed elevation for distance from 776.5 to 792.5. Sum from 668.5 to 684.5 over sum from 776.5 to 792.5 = 1.13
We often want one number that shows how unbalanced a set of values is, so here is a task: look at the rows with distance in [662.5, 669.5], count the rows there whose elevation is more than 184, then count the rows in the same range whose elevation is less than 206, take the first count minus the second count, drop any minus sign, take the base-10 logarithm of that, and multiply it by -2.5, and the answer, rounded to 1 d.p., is -2.1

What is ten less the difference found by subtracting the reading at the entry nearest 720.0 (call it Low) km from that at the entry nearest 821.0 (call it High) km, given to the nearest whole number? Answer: 16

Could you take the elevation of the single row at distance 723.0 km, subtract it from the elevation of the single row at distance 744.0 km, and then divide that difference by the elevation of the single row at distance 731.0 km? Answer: -0.03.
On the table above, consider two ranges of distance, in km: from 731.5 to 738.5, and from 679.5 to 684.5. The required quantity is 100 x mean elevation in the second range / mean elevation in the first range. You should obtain 89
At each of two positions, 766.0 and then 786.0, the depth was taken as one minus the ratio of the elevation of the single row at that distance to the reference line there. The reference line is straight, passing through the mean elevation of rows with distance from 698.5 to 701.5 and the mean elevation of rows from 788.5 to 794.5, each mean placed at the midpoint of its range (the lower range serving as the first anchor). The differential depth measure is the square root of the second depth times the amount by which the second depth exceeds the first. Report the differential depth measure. 0.06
